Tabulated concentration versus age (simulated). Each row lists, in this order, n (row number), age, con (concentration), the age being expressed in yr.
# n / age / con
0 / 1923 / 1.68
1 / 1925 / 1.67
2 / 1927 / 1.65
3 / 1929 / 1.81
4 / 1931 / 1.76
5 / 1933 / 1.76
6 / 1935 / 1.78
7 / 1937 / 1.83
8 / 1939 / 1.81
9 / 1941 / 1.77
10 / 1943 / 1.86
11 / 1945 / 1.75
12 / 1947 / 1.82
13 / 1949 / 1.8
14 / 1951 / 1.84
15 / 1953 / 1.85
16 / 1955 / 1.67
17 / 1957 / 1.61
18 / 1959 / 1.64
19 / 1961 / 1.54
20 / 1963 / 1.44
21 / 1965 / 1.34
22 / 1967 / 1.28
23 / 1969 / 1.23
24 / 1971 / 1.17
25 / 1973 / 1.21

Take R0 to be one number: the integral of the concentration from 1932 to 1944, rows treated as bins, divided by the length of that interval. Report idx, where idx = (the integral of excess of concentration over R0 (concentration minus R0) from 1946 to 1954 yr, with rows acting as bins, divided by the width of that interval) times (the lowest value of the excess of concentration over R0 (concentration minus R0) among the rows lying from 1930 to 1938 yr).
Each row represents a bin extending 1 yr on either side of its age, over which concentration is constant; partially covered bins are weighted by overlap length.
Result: -0.001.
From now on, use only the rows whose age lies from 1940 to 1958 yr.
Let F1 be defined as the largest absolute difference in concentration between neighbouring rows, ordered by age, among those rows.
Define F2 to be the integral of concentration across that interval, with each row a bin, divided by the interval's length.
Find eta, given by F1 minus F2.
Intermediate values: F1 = 0.180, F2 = 1.77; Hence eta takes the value -1.59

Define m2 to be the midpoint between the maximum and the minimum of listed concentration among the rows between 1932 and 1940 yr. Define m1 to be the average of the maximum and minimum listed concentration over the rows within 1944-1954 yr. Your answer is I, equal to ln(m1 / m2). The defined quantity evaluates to 0.0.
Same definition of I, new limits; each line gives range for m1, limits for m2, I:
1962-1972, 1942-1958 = -0.3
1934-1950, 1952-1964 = 0.1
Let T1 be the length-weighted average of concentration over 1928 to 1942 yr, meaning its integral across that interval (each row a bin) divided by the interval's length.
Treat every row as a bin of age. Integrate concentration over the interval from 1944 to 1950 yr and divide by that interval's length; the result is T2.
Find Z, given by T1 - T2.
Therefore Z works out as 0.00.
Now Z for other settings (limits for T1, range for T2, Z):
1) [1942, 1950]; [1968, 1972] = 0.61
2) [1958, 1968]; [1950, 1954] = -0.40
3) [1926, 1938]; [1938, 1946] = -0.03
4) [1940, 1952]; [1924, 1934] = 0.08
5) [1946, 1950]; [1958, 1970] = 0.40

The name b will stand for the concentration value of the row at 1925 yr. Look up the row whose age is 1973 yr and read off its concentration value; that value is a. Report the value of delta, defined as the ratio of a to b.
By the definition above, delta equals 0.72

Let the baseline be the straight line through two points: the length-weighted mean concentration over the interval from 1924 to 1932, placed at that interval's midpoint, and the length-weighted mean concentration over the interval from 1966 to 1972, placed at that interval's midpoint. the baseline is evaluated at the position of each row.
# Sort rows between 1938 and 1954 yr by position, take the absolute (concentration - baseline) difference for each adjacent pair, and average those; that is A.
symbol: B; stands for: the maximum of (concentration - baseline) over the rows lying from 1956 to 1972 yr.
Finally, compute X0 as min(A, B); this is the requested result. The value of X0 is 0.059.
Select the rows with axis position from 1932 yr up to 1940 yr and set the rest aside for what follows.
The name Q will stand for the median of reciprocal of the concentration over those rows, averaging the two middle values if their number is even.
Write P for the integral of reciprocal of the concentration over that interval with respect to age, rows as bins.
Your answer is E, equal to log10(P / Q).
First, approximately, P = 4.46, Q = 0.56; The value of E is 0.9032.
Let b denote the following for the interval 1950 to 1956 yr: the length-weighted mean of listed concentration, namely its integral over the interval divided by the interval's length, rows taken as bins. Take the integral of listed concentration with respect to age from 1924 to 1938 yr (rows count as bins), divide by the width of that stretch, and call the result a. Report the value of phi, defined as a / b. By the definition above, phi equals 1.0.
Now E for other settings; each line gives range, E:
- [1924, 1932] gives 0.9015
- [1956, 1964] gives 0.9088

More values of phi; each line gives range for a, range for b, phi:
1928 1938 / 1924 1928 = 1.1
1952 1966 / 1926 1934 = 0.9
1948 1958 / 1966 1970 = 1.4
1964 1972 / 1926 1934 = 0.7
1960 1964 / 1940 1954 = 0.8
